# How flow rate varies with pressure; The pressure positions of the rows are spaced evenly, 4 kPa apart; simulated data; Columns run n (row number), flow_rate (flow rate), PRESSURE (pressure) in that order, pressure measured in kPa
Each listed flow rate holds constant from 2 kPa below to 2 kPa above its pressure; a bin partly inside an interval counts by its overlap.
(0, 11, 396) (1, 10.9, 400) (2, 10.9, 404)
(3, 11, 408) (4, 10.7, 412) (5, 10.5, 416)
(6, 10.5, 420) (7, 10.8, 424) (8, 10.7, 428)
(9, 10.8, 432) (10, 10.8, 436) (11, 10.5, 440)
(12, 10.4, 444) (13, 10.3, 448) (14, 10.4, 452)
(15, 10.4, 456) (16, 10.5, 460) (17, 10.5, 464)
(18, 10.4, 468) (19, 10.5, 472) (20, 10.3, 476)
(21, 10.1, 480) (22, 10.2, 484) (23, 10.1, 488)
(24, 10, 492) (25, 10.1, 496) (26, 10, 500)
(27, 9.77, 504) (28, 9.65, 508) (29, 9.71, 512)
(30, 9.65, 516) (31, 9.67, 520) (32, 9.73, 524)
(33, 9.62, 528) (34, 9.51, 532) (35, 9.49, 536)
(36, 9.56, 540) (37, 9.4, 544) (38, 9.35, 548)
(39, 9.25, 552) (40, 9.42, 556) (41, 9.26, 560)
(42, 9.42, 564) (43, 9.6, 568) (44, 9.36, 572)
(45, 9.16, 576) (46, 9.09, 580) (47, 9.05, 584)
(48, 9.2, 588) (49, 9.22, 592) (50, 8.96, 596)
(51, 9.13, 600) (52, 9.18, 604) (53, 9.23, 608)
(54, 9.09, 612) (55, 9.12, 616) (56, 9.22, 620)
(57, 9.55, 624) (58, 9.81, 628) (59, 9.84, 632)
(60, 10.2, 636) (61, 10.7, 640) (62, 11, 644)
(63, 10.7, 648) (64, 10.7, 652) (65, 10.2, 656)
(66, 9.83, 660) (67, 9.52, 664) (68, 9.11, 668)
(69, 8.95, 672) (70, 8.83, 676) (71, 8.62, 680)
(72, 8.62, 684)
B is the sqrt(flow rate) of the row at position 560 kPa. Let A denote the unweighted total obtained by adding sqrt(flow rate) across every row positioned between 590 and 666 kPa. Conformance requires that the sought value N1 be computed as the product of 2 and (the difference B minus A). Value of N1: -112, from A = 59.3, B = 3.04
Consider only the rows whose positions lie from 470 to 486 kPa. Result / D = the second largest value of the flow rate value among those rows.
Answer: 10.3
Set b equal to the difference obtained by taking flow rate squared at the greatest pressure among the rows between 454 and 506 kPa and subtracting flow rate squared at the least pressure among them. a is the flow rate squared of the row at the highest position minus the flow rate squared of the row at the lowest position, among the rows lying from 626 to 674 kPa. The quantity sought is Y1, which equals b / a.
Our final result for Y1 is 0.8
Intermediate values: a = -16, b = -13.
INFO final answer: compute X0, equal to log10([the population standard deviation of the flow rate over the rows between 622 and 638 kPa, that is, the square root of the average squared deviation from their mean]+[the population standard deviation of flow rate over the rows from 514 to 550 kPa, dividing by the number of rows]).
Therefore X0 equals -0.45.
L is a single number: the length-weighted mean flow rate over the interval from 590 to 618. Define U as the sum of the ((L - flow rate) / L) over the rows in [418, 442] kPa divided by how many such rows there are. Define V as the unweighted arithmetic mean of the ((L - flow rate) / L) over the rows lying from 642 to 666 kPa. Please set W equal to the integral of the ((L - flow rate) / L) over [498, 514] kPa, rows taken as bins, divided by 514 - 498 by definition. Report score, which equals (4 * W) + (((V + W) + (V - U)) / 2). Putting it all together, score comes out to -0.37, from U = -0.17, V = -0.13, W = -0.07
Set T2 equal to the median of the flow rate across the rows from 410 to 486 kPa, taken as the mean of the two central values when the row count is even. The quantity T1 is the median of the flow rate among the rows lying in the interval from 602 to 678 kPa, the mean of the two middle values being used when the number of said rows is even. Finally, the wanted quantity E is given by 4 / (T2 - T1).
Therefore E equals 4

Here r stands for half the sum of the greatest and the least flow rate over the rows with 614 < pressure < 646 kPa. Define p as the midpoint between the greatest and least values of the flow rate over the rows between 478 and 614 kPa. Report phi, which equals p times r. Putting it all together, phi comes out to 96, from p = 9.6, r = 10.1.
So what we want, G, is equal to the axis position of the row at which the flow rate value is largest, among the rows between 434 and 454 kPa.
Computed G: 436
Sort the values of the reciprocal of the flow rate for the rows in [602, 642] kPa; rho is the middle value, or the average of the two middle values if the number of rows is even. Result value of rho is 0.107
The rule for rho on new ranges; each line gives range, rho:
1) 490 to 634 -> 0.106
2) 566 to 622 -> 0.109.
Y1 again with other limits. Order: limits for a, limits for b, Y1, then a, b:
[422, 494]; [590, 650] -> -1.8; -17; 29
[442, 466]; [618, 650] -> 14.1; 2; 29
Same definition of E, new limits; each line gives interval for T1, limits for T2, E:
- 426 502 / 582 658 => -3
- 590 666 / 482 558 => 40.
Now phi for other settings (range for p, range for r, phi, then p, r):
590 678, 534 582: 93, 9.9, 9.3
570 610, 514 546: 88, 9.2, 9.6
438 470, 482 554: 101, 10.4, 9.7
